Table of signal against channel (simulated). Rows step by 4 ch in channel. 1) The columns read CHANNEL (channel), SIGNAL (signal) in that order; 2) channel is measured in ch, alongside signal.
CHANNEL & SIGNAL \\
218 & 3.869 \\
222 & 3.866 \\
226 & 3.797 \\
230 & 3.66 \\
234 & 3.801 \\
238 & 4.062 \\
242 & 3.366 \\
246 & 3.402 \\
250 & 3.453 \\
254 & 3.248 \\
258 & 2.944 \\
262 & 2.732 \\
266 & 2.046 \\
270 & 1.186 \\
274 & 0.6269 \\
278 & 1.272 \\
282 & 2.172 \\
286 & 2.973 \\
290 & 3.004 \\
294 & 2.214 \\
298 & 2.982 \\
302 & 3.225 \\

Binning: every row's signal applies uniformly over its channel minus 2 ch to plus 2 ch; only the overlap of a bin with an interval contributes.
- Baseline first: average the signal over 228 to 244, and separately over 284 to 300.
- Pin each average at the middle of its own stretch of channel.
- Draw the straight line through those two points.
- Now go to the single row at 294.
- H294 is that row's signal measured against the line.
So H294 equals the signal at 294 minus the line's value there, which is -0.55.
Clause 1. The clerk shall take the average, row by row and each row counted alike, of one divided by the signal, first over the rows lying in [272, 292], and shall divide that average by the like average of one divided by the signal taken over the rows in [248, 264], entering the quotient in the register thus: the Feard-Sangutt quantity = 2.16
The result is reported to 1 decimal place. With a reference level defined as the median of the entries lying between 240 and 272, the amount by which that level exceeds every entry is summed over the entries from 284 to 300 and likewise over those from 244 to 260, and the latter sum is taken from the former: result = 1.9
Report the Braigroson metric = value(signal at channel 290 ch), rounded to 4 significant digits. 3.004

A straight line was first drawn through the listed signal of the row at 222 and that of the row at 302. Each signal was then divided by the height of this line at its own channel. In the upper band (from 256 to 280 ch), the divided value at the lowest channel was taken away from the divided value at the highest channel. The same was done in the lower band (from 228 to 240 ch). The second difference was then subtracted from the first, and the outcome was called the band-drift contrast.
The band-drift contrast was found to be -0.57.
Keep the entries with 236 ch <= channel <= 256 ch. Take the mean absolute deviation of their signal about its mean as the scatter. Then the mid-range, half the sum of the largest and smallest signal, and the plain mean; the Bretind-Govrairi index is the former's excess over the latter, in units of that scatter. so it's 0.67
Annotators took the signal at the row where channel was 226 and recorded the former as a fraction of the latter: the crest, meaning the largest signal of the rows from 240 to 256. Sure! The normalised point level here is 1.10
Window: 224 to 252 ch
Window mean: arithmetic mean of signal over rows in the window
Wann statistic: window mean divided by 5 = 0.73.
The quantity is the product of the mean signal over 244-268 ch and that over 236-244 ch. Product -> 11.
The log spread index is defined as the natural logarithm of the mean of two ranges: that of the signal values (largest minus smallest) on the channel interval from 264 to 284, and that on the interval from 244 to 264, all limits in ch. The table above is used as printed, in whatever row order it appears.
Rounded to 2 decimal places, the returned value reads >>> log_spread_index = 0.12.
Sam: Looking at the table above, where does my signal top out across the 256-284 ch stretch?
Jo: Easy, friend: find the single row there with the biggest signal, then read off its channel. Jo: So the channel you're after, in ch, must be 258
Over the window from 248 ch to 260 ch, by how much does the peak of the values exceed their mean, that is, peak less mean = 0.24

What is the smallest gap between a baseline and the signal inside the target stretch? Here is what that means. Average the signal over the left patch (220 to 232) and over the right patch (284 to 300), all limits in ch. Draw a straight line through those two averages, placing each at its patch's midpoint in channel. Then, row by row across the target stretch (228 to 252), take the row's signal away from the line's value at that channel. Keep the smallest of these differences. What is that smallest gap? -0.5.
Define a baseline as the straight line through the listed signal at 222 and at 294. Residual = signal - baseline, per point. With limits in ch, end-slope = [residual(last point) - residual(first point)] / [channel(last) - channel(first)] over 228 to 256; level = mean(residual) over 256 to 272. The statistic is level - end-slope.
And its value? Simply -0.68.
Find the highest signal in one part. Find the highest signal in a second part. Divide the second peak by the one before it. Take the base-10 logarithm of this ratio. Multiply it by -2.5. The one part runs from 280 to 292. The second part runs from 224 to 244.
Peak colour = -0.328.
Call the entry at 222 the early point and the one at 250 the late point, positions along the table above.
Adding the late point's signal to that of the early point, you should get 7.3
